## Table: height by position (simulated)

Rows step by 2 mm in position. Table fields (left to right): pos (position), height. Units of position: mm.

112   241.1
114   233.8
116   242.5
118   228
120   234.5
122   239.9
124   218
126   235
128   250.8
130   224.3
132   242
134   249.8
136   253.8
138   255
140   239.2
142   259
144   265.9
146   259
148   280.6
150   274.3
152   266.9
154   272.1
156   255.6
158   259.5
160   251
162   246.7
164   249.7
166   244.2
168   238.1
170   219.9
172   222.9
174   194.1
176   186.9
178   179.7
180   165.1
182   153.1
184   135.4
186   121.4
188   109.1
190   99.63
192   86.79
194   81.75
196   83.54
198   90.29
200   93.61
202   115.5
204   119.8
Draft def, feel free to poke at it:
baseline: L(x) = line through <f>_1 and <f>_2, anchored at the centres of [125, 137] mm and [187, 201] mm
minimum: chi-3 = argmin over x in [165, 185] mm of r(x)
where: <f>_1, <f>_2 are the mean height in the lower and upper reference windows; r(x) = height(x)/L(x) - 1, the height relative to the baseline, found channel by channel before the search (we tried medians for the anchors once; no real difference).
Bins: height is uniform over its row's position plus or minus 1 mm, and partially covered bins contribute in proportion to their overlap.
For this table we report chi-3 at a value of 184 mm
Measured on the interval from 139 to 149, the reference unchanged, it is 140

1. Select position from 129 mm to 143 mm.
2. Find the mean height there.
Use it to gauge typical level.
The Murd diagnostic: 246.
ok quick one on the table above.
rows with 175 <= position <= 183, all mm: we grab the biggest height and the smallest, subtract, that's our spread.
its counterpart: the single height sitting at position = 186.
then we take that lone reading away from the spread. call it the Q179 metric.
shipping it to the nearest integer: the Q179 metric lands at -88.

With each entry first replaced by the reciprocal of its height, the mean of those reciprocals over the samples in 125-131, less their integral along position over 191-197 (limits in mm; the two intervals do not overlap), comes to -0.067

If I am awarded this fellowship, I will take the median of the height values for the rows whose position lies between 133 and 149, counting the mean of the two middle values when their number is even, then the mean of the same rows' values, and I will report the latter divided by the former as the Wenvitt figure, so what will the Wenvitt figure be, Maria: 1.00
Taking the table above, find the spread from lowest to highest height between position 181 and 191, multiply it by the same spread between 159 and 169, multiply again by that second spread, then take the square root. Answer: 94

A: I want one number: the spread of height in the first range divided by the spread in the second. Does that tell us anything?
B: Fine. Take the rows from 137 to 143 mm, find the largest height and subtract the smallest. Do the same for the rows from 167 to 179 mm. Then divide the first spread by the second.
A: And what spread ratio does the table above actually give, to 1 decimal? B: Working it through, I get 0.3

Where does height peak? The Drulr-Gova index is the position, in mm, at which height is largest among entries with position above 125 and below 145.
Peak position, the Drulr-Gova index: 144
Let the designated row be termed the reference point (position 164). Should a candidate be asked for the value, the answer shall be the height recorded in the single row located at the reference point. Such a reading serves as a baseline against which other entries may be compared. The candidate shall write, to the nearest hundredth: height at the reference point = 249.70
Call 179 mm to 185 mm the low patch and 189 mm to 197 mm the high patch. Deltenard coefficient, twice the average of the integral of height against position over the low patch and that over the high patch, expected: 1611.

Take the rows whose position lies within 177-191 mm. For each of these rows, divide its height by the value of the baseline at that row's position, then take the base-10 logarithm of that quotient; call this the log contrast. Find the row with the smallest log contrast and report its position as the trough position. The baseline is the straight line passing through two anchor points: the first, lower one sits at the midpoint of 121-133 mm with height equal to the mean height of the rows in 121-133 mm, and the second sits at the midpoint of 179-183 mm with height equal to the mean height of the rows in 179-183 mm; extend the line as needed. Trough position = 190 mm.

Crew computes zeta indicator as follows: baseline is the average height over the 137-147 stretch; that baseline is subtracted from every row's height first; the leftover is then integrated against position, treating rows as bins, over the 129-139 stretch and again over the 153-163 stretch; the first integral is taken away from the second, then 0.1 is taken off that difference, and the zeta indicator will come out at 120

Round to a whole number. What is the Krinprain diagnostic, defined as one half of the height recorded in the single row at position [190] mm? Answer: 50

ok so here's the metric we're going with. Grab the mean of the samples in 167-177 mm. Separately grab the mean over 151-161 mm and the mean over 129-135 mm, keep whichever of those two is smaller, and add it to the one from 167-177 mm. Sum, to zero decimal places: 451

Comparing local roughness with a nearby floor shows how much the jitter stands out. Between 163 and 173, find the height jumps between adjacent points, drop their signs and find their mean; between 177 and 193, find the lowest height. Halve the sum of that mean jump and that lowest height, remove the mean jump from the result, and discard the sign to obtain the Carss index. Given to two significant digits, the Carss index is 39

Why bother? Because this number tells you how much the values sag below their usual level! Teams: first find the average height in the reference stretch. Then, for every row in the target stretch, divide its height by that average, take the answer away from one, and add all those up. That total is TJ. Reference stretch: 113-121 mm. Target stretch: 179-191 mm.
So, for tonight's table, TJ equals 2.7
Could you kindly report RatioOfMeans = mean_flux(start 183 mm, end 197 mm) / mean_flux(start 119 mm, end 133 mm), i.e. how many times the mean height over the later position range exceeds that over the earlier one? 0.44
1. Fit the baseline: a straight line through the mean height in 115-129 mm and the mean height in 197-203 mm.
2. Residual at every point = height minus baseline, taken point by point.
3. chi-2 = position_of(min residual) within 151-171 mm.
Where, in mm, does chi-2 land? 170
